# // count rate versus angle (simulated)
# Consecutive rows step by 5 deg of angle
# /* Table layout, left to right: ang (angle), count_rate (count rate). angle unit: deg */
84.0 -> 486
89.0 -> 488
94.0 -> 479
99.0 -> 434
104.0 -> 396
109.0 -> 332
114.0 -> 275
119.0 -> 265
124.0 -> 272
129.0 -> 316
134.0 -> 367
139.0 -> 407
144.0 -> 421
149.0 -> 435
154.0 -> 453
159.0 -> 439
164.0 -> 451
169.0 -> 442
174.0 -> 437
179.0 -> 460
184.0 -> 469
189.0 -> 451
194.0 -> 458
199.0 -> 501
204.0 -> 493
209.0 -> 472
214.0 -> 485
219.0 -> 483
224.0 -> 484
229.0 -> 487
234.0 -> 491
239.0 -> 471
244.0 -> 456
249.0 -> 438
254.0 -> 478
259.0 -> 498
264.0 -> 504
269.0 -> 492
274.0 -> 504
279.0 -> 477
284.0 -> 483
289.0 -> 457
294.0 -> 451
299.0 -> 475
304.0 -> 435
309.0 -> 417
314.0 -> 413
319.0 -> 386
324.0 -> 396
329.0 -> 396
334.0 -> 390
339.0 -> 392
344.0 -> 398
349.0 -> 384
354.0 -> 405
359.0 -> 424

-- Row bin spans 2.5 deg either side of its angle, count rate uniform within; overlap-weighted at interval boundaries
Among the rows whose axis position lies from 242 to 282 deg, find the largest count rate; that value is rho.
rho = 504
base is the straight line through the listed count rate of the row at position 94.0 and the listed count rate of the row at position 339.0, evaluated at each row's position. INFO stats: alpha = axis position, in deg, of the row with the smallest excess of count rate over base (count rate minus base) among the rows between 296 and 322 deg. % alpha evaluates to 319.0 deg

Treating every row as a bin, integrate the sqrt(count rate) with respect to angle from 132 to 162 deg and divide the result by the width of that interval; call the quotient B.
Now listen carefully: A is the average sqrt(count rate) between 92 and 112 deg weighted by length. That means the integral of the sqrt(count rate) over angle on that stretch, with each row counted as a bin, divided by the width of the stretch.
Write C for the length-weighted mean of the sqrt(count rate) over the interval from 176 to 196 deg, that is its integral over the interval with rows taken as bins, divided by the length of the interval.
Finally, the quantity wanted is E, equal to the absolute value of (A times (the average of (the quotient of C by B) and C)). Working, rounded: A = 20.1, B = 20.5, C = 21.4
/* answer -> 226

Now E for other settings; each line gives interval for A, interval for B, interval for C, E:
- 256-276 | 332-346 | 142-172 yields 246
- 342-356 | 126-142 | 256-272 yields 233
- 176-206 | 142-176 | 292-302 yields 244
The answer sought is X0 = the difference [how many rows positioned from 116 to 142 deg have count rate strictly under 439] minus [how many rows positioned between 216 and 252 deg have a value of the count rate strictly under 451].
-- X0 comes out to 4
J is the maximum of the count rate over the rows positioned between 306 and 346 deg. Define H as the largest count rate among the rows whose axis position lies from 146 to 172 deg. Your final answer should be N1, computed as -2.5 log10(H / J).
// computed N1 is -0.09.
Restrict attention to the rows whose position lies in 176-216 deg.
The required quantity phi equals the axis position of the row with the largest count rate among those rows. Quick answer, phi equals 199.0 deg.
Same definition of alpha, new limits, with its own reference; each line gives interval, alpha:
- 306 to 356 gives 319.0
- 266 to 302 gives 294.0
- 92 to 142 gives 119.0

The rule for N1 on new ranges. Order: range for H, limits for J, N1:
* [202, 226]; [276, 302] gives -0.02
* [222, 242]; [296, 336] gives -0.04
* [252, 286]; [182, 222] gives -0.01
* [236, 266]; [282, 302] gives -0.05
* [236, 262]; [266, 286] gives 0.01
